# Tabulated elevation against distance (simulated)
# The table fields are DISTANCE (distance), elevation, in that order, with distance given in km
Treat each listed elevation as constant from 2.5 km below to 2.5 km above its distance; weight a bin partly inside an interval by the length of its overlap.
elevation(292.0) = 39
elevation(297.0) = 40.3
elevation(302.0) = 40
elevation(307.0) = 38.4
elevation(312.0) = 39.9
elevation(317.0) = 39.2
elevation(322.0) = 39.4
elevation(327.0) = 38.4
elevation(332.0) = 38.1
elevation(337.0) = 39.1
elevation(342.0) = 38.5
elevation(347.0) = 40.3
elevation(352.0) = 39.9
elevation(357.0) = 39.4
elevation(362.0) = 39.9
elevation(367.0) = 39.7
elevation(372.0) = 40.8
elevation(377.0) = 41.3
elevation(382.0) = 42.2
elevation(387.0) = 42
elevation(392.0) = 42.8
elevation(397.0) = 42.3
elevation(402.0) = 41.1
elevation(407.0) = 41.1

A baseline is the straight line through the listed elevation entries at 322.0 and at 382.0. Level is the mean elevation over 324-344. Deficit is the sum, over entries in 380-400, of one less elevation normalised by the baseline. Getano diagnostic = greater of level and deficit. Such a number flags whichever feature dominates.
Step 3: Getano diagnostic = 38.5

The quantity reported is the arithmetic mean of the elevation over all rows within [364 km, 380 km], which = 40.6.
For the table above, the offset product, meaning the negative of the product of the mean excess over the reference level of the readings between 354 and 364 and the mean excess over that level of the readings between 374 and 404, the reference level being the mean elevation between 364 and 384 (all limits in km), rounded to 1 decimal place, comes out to 1.3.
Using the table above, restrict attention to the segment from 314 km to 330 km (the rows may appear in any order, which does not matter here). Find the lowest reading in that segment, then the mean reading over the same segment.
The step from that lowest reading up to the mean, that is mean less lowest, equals 0.60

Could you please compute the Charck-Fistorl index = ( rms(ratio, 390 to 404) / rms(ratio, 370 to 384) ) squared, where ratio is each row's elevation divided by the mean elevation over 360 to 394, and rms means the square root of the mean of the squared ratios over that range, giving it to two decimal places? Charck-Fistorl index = 1.03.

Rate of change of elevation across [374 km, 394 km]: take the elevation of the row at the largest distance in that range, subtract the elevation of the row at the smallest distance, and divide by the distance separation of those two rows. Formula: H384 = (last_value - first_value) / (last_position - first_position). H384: 0.10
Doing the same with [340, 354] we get 0.14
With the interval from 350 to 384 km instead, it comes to 0.08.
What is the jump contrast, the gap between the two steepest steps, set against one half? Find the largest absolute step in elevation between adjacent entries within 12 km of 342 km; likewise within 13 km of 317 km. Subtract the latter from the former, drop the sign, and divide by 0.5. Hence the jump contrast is 0.6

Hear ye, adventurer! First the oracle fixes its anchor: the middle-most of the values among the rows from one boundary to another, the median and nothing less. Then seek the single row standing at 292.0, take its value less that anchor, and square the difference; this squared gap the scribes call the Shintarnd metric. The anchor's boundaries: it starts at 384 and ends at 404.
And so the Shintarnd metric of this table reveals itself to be 10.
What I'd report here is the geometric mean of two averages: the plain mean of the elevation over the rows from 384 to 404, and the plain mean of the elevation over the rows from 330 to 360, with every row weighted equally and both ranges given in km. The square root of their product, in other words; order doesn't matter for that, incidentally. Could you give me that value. 40.6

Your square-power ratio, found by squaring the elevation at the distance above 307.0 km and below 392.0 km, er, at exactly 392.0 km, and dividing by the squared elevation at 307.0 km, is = 1.24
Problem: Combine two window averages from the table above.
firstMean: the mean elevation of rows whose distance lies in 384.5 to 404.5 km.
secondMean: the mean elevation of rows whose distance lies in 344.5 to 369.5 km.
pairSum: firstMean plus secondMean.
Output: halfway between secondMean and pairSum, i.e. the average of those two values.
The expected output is 60.9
